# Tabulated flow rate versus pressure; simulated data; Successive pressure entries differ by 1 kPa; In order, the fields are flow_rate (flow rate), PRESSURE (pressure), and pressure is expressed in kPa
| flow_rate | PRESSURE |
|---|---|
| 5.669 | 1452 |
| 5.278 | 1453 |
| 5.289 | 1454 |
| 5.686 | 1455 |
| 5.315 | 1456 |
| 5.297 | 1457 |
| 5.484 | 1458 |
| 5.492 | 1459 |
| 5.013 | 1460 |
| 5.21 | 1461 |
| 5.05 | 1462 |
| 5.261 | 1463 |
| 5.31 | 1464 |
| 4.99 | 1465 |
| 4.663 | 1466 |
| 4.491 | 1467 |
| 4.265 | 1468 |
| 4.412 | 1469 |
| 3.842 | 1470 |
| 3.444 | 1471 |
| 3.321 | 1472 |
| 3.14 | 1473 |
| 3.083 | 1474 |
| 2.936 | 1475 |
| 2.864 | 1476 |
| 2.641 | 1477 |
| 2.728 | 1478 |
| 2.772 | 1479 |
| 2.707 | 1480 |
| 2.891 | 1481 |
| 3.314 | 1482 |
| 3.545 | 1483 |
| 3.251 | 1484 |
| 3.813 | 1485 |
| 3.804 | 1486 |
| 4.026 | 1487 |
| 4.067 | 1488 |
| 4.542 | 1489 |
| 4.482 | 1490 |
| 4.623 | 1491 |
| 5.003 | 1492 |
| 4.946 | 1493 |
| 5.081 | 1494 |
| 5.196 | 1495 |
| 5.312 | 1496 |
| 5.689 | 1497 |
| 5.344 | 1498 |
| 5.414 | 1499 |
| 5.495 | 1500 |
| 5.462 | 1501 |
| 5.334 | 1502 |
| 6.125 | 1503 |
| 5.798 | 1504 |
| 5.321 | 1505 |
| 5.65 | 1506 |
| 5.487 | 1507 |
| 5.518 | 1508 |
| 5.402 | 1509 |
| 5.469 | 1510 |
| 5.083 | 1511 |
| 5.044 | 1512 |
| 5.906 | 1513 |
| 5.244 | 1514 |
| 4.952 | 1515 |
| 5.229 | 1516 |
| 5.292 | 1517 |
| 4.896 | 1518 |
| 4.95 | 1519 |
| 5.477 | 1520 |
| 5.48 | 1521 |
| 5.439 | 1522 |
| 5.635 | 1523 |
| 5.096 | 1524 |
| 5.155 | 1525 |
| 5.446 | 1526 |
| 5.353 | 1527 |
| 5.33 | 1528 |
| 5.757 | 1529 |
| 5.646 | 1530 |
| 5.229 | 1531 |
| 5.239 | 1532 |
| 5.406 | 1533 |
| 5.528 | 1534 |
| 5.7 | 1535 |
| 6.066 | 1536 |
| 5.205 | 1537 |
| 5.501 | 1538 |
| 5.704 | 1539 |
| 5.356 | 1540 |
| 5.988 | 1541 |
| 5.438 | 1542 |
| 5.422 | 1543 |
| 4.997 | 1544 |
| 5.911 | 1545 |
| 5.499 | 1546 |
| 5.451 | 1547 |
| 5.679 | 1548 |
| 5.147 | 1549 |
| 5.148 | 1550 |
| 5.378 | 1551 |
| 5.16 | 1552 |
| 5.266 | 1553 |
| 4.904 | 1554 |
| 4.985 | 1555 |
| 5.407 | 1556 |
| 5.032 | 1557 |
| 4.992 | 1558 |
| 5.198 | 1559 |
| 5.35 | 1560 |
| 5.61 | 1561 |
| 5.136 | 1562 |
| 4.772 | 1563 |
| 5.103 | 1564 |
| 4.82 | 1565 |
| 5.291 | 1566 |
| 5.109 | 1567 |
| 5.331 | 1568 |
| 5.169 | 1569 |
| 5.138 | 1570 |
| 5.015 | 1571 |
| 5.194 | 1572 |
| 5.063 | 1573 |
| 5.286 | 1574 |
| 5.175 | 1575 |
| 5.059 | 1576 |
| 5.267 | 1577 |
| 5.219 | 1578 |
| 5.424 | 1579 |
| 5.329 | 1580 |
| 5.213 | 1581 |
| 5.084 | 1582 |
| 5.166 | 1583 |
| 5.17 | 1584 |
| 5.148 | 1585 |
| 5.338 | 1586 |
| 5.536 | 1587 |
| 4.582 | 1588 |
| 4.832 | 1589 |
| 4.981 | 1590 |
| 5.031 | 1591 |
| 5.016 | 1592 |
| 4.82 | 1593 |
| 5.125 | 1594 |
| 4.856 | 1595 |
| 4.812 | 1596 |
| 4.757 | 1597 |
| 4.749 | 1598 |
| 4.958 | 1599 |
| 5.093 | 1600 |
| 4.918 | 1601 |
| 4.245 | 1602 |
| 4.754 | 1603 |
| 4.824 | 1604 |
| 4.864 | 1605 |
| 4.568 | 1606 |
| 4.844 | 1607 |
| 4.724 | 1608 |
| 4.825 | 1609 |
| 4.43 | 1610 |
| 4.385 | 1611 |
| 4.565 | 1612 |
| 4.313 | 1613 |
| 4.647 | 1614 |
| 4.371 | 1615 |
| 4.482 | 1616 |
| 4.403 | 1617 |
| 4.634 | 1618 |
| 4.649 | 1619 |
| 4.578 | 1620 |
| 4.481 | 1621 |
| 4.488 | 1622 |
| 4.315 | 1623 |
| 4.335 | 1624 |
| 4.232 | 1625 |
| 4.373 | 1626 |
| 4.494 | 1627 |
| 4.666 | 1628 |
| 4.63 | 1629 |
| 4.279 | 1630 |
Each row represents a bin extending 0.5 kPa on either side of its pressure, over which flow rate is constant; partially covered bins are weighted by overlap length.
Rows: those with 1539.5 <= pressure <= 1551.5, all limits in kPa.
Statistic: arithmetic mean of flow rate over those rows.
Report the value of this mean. 5.5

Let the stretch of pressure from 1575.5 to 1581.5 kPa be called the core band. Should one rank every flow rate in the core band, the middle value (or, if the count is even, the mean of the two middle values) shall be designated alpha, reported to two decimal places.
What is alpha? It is 5.24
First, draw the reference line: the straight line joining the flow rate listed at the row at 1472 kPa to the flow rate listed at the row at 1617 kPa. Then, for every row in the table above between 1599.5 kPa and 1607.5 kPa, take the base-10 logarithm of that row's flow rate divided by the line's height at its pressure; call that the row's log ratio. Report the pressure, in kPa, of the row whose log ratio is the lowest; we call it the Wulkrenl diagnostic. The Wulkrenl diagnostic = 1602 kPa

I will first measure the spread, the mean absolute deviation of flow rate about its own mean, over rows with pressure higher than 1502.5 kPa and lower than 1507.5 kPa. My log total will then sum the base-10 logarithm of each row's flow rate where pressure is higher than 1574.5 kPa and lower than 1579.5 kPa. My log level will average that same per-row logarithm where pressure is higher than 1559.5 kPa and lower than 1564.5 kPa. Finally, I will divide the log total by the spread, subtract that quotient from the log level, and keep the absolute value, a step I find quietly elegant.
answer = 15.0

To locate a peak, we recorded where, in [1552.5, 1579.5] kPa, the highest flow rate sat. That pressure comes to 1561 kPa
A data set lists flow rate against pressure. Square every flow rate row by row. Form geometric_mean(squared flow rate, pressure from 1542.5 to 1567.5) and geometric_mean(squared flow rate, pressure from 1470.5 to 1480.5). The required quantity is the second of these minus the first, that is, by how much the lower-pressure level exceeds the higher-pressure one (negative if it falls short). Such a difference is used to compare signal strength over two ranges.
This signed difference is -19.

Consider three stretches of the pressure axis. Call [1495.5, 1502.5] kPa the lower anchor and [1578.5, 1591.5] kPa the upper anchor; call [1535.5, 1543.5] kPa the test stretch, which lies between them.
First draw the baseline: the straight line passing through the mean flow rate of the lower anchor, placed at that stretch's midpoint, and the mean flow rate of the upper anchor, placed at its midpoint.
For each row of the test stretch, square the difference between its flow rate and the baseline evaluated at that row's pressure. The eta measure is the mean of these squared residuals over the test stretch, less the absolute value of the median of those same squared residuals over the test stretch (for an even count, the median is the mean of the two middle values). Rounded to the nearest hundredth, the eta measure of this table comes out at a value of 0.13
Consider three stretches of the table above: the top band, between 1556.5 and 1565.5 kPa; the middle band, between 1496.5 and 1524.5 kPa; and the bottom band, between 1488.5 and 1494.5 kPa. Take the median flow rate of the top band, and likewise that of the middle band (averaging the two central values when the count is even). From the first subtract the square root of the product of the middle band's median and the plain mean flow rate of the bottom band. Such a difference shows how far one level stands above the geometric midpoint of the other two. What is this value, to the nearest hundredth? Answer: 0.01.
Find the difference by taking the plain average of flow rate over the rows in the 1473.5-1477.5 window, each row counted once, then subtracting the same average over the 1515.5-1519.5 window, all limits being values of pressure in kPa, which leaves -2.21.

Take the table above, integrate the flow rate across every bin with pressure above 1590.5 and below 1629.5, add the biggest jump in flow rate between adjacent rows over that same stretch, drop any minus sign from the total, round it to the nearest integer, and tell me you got 182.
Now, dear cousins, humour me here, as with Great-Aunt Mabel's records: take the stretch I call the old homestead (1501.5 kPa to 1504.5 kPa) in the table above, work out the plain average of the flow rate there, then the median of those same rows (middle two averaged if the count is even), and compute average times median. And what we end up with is 33.4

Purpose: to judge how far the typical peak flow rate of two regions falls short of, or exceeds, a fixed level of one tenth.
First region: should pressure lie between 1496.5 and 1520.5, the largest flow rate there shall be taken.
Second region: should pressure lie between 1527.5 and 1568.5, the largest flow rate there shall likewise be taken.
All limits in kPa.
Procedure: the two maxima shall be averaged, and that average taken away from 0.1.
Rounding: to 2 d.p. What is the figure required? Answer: -6.00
